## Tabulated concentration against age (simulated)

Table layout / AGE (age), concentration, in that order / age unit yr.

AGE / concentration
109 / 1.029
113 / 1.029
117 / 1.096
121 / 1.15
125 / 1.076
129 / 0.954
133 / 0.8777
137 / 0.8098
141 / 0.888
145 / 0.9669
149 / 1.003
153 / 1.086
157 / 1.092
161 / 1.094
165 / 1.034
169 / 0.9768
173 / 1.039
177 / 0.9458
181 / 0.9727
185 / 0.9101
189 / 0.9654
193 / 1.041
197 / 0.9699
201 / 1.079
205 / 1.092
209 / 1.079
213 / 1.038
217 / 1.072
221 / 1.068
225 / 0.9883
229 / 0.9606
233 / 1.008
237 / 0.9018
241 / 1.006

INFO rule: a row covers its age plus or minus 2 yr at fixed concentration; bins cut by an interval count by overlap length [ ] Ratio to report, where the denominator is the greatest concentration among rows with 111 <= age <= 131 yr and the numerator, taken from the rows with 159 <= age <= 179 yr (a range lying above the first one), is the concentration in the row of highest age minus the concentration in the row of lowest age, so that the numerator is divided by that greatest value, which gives -0.13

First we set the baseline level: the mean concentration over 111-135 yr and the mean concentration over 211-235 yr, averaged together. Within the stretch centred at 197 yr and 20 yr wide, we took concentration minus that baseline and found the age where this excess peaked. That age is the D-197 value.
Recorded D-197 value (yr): 205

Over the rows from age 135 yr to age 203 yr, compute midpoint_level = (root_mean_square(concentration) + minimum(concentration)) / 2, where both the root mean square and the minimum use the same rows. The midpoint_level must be 0.90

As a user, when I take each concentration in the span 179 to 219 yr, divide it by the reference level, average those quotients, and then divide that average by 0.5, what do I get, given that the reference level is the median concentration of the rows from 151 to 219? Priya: 1.97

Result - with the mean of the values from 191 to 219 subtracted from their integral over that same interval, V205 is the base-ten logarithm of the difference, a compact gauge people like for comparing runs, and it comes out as 1.45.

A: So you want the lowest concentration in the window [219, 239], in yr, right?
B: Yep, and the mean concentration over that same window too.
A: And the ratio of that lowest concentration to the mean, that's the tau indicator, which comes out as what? 0.92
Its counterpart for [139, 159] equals 0.88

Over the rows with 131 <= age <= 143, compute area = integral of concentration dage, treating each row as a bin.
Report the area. 10.3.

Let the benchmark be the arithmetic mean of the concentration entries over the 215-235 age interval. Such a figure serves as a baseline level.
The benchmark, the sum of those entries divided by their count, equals 1.02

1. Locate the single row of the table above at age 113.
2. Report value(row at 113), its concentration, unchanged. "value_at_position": 1.029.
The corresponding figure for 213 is 1.038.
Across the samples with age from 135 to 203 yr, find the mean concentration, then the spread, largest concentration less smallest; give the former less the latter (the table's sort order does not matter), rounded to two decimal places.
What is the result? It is 0.71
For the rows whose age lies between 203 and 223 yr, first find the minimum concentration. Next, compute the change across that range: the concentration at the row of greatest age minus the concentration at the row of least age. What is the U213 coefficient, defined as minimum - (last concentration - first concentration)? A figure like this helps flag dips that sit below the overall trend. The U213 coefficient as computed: 1.06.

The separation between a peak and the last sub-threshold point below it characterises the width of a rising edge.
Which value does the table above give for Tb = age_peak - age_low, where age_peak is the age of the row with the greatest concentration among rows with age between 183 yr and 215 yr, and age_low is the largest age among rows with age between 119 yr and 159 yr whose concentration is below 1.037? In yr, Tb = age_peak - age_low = 56 yr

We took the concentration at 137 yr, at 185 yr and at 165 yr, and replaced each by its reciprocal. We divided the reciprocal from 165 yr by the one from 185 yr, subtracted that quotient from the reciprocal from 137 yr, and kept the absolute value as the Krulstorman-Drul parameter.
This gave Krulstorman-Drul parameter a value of 0.35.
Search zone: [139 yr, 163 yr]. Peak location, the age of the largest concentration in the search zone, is 161 yr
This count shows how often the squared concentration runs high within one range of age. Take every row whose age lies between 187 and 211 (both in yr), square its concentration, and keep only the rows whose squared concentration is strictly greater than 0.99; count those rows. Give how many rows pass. 4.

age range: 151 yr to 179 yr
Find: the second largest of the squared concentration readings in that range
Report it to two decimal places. 1.19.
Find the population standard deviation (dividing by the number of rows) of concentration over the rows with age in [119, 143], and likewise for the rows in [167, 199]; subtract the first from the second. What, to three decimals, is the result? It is -0.077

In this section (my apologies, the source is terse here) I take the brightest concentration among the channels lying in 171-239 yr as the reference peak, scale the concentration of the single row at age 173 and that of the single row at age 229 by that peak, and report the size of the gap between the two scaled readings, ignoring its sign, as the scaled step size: 0.072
